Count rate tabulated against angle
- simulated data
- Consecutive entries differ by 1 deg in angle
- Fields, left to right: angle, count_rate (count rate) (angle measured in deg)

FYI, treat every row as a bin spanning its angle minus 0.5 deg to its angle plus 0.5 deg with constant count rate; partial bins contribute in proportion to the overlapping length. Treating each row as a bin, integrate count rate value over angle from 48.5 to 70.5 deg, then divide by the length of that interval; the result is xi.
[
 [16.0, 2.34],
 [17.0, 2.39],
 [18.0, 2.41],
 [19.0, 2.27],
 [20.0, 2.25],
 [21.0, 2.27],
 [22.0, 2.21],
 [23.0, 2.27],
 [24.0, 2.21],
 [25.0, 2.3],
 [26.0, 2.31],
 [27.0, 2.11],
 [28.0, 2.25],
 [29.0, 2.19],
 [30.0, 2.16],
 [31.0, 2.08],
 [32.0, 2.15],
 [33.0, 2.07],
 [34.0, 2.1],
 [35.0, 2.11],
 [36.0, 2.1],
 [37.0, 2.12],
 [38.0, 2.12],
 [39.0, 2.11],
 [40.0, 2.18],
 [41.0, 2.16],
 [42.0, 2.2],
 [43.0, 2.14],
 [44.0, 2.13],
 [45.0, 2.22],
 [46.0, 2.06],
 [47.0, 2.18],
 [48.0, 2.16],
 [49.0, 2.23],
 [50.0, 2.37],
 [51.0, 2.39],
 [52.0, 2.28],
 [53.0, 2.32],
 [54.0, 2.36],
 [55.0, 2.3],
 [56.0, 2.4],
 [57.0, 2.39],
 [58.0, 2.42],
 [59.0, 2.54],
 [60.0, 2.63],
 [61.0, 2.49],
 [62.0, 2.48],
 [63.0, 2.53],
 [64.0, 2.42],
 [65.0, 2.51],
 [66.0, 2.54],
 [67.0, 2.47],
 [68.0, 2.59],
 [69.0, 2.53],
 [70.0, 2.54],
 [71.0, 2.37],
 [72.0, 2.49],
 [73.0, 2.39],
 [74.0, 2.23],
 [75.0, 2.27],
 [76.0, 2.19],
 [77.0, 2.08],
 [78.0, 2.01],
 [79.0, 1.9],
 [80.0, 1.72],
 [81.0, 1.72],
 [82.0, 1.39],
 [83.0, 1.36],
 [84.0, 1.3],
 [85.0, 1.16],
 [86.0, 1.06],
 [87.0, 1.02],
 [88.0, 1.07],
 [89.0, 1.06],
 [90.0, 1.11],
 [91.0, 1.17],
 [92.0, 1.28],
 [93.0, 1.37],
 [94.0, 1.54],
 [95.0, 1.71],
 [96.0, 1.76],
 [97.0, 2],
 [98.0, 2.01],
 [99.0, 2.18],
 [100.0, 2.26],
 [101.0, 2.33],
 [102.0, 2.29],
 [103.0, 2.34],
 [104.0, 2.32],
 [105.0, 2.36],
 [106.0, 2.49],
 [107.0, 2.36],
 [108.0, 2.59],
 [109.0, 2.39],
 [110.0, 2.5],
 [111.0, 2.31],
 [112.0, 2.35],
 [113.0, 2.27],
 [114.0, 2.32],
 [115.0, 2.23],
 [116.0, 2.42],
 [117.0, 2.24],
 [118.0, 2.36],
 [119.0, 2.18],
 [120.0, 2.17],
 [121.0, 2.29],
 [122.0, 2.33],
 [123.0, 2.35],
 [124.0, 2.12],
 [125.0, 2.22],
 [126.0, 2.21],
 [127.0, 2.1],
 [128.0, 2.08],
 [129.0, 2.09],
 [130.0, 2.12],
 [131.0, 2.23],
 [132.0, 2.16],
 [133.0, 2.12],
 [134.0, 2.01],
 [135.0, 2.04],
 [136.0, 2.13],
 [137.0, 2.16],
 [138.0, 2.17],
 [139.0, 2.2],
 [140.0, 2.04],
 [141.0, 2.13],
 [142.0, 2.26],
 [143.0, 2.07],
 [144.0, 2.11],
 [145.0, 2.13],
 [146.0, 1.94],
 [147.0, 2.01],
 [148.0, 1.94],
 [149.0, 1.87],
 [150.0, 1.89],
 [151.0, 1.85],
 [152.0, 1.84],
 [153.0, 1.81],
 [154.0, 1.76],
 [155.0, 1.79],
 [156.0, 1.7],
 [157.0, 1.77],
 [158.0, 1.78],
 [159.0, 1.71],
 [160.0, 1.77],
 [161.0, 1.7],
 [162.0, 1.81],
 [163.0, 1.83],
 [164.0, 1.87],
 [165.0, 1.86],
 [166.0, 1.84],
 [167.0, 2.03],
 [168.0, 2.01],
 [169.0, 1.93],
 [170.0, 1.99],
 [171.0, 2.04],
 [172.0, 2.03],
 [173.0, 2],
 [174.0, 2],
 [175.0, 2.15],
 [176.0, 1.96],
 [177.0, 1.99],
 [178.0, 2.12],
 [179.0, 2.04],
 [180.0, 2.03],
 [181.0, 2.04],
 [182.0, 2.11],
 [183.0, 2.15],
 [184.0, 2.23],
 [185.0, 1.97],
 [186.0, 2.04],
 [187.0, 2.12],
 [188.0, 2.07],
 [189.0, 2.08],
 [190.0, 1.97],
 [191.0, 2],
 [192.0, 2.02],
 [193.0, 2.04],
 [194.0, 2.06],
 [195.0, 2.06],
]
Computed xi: 2.44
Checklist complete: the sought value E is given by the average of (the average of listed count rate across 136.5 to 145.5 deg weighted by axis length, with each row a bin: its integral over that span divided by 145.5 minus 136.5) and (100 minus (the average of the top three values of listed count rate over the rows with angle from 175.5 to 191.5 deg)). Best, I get 49.99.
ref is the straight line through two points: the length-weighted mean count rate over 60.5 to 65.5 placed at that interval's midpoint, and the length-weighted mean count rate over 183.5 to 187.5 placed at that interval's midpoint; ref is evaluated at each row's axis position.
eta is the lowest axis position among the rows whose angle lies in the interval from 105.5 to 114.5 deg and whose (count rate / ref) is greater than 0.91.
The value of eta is 106.0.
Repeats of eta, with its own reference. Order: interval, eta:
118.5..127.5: 119.0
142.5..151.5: 143.0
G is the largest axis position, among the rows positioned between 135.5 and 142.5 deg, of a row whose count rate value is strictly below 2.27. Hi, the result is 142.0 deg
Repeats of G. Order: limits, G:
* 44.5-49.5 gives 49.0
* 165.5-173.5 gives 173.0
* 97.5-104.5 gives 100.0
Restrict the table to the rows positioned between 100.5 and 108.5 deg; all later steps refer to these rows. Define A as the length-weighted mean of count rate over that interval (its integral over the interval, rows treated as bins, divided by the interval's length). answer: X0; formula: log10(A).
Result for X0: 0.38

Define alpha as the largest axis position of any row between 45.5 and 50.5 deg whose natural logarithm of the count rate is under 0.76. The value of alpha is 46.0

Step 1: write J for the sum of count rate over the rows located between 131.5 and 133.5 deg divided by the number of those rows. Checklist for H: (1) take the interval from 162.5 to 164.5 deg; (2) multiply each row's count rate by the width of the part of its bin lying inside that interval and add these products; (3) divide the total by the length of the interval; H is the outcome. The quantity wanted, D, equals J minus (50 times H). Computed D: -90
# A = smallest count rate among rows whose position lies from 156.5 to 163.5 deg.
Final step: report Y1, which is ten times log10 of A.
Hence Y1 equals 2.30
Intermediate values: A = 1.7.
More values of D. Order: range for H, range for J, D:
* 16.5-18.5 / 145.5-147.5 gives -118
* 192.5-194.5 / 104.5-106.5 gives -100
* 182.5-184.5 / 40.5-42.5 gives -107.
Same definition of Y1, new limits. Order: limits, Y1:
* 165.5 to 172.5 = 2.65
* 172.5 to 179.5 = 2.92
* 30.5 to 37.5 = 3.16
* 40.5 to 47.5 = 3.14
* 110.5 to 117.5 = 3.48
